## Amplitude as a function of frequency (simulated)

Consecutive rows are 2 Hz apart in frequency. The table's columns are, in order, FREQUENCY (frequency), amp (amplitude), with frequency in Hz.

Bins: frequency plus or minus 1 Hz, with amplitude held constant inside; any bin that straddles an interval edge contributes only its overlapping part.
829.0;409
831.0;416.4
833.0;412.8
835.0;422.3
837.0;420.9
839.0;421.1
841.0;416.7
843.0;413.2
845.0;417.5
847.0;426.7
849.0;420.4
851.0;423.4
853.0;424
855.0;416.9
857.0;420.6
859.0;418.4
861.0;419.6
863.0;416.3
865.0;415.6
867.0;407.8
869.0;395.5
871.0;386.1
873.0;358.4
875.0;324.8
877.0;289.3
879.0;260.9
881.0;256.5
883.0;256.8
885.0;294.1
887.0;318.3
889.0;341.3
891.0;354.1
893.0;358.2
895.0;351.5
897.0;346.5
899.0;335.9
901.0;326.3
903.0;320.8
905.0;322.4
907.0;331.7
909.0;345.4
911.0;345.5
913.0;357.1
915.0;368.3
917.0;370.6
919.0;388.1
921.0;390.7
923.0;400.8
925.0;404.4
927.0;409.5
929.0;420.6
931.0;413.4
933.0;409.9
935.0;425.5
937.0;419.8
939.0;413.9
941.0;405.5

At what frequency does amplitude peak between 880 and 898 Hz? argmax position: 893.0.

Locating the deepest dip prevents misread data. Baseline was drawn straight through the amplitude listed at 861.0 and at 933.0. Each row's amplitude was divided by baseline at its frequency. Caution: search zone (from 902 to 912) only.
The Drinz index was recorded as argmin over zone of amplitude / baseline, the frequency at 903.0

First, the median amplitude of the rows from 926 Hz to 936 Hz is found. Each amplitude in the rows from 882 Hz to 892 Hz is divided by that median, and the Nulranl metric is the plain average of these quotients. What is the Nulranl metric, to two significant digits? 0.76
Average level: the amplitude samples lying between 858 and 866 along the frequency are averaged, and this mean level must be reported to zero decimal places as 417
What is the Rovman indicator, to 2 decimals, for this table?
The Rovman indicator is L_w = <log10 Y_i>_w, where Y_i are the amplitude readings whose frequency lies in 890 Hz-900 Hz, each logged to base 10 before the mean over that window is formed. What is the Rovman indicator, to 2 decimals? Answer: 2.54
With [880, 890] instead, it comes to 2.46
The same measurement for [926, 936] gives 2.62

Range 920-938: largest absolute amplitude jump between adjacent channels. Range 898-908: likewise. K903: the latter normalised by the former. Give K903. 0.62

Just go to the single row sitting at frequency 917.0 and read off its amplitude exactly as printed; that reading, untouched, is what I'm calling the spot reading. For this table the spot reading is 370.6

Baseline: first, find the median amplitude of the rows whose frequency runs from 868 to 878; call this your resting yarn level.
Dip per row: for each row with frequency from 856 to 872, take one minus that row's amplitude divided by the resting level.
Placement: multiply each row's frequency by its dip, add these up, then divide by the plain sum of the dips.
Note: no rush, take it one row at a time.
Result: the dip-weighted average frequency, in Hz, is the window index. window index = 863.0 Hz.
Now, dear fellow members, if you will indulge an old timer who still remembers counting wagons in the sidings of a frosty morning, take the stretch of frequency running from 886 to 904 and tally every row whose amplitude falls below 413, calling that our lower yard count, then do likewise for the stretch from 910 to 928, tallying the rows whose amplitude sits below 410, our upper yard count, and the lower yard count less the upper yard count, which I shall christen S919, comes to 0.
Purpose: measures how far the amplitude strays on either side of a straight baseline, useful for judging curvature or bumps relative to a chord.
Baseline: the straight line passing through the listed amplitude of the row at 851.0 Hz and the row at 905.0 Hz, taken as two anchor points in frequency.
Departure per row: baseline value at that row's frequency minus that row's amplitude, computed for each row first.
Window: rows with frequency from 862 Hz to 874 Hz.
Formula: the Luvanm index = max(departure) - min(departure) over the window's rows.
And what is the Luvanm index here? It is 42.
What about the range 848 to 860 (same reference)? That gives 17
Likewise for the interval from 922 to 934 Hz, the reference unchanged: 31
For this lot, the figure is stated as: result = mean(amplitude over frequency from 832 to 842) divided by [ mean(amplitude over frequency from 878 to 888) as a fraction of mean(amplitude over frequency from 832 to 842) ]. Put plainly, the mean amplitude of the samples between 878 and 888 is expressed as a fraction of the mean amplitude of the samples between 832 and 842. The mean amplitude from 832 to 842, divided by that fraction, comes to 632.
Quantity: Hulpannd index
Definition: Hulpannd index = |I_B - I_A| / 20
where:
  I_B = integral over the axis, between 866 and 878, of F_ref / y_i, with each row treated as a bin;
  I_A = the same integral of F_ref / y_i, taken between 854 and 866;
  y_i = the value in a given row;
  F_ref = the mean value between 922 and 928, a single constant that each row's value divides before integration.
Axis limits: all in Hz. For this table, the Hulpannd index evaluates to 0.10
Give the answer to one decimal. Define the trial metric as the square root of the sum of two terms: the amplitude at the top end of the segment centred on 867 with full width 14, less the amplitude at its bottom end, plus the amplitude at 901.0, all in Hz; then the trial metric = 16.3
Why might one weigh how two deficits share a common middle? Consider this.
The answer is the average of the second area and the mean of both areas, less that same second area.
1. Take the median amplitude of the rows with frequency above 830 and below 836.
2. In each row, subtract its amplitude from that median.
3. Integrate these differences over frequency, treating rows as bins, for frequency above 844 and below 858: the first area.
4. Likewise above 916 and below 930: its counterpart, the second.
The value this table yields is -82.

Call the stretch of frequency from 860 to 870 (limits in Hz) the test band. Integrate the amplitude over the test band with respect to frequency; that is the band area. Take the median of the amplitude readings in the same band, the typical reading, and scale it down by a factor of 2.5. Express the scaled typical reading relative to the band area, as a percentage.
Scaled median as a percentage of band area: 4.0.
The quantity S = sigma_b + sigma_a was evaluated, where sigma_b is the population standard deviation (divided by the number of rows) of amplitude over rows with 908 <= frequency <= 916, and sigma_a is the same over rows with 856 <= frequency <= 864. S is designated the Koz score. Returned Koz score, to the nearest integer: 11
